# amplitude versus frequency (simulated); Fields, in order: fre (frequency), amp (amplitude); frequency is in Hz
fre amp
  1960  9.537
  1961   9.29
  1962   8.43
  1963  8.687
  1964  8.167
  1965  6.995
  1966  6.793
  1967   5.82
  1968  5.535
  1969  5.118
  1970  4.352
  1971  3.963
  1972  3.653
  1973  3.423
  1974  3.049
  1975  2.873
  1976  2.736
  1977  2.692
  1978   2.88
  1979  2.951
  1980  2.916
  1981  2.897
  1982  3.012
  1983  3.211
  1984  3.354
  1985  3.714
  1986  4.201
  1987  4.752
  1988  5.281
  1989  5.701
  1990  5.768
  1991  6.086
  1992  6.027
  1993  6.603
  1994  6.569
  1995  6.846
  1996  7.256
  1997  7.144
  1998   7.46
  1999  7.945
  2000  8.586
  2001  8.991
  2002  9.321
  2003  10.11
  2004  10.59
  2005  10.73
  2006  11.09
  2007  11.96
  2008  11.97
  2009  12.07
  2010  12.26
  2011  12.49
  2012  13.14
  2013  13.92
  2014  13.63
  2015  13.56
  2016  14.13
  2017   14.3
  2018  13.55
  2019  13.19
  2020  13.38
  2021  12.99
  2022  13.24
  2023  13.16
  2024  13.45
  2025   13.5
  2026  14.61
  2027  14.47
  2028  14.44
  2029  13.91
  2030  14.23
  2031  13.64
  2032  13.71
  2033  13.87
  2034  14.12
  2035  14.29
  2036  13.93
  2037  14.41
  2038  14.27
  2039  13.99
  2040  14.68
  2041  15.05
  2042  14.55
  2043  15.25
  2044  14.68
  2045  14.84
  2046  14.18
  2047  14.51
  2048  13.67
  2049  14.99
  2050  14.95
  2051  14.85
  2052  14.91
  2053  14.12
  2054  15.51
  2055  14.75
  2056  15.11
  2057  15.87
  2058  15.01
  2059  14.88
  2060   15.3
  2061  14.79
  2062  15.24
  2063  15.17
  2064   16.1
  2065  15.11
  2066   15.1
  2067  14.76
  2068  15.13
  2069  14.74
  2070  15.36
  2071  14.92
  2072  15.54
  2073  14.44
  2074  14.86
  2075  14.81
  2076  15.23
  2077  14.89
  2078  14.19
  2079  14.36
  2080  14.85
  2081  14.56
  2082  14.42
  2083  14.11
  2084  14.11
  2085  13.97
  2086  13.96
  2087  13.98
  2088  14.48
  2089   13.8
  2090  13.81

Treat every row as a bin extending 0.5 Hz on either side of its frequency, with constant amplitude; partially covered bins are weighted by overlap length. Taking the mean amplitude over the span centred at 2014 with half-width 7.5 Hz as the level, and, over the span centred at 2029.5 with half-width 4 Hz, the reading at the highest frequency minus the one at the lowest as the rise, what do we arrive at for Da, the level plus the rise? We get 12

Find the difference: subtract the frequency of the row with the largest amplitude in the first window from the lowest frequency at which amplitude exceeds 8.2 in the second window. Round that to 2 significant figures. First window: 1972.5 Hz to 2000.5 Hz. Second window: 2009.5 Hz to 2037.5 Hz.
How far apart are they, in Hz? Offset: 10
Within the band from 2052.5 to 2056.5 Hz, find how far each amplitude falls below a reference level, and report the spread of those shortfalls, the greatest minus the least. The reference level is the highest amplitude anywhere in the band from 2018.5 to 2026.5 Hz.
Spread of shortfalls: 1.4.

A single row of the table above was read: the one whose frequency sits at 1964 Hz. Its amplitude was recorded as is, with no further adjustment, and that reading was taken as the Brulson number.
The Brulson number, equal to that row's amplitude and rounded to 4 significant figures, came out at 8.167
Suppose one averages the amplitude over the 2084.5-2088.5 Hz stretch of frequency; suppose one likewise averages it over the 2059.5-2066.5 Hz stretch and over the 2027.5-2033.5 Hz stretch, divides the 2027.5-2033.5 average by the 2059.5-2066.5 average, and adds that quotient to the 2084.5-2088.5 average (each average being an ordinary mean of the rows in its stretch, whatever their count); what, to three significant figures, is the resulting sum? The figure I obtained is 15.0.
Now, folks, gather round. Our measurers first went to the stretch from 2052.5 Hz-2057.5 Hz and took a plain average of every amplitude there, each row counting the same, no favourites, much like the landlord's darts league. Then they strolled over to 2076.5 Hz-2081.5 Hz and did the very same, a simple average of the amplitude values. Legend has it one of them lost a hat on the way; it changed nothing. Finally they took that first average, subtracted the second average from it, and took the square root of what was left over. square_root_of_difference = 0.71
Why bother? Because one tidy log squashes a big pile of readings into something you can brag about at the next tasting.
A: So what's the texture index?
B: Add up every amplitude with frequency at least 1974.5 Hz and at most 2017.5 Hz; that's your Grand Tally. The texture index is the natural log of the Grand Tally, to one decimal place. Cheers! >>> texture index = 5.8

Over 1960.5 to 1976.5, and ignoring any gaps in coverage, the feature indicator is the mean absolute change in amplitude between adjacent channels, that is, 0.471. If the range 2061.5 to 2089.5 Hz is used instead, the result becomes 0.391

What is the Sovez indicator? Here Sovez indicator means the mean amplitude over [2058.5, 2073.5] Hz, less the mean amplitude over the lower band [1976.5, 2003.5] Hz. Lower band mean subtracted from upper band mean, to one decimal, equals 9.5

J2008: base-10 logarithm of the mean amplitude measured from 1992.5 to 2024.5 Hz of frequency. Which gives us 1.0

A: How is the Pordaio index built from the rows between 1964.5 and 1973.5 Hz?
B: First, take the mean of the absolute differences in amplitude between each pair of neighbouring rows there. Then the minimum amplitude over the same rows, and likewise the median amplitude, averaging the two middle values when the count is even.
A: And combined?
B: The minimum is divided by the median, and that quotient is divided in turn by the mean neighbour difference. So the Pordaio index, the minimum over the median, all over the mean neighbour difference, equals 1.5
